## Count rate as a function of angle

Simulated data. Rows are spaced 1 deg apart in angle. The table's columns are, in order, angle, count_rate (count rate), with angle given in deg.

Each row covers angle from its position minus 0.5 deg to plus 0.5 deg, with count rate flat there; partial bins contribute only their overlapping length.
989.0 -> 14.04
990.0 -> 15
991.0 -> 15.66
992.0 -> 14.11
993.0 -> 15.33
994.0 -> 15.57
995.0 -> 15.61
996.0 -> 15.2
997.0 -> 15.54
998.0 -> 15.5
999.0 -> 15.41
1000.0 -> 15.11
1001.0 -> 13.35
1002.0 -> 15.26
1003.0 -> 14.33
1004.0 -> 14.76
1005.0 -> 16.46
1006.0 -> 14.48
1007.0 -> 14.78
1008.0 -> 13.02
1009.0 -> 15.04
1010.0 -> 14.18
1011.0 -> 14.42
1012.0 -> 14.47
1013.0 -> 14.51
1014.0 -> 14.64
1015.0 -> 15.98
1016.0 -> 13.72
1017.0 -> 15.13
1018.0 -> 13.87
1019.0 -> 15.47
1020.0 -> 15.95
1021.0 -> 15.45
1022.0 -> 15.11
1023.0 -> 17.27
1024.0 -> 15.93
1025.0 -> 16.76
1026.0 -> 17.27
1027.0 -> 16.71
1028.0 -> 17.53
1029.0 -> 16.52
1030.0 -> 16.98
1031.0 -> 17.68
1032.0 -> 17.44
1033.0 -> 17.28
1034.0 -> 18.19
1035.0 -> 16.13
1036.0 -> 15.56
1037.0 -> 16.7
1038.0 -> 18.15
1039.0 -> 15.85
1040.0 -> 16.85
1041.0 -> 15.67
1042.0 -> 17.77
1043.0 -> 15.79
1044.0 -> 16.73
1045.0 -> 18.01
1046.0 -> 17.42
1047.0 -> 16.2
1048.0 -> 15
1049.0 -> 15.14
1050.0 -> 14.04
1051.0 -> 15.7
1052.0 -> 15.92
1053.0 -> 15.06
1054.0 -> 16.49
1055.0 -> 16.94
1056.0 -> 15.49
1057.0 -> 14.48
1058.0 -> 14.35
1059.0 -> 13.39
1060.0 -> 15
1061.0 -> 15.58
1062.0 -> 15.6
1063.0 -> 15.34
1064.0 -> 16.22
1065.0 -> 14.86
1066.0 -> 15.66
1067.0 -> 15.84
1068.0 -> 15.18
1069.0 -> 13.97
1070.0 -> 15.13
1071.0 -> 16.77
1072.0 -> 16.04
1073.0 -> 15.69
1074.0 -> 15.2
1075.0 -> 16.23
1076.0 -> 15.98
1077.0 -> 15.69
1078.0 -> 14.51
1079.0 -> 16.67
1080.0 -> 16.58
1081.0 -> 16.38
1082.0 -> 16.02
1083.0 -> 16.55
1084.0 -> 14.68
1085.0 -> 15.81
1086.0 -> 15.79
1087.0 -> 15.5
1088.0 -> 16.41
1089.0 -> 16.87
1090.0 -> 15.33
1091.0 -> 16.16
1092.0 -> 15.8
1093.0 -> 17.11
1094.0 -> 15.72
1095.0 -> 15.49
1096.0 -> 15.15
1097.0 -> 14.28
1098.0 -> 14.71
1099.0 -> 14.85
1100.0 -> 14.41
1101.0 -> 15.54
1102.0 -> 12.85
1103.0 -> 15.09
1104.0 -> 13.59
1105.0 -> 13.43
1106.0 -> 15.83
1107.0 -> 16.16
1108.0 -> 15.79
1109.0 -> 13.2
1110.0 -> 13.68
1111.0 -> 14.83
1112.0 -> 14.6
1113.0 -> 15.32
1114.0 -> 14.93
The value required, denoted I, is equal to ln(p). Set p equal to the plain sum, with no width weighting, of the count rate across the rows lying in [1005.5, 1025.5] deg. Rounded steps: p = 300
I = 5.70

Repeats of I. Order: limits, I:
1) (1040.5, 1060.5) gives 5.75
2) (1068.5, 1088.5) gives 5.75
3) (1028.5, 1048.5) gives 5.82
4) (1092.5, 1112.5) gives 5.69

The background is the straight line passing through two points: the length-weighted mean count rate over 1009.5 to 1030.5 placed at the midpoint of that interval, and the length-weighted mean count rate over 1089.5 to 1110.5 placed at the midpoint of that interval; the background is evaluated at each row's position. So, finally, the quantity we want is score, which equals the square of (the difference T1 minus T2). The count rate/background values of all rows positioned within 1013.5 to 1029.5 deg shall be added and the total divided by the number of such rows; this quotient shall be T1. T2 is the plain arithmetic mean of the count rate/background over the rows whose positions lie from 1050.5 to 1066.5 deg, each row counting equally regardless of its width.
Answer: 0.000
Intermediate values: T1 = 1.01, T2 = 1.01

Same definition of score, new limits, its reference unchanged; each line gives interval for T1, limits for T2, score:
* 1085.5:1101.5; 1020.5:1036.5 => 0.002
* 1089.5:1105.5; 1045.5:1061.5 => 0.000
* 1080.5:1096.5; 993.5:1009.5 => 0.012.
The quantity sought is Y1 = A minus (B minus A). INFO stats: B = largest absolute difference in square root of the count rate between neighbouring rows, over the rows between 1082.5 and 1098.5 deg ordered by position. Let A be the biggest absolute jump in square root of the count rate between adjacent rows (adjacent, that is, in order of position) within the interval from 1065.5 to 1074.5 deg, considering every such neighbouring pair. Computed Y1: 0.17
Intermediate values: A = 0.205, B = 0.24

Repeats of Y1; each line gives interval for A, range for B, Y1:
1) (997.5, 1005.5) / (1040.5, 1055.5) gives 0.25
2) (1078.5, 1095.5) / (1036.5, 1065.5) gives 0.19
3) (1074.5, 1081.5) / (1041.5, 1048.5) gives 0.31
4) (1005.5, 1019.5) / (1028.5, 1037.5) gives 0.34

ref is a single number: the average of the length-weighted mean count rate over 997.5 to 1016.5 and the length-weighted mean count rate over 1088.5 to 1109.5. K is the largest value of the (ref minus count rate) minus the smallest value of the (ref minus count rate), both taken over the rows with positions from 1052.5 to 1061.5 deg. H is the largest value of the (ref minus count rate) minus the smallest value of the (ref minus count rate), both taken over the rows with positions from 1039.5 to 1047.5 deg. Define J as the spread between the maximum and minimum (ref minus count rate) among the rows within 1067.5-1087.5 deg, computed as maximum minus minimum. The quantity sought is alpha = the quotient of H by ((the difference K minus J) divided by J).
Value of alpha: 9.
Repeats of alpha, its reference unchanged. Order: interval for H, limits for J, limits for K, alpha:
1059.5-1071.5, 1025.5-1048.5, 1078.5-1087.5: -7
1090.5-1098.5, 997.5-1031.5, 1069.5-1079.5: -5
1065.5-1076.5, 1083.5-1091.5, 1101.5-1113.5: 5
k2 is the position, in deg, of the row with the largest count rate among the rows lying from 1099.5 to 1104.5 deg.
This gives 1101.0 deg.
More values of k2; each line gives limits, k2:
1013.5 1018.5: 1015.0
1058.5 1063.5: 1062.0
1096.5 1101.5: 1101.0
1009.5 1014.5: 1014.0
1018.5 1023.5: 1023.0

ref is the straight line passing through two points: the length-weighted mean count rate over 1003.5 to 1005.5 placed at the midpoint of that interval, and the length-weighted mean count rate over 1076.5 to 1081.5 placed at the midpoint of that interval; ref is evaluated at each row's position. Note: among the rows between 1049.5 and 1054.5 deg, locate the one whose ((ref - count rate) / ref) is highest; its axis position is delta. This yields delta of 1050.0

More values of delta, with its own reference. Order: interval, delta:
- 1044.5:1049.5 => 1048.0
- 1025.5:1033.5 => 1029.0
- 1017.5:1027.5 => 1018.0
